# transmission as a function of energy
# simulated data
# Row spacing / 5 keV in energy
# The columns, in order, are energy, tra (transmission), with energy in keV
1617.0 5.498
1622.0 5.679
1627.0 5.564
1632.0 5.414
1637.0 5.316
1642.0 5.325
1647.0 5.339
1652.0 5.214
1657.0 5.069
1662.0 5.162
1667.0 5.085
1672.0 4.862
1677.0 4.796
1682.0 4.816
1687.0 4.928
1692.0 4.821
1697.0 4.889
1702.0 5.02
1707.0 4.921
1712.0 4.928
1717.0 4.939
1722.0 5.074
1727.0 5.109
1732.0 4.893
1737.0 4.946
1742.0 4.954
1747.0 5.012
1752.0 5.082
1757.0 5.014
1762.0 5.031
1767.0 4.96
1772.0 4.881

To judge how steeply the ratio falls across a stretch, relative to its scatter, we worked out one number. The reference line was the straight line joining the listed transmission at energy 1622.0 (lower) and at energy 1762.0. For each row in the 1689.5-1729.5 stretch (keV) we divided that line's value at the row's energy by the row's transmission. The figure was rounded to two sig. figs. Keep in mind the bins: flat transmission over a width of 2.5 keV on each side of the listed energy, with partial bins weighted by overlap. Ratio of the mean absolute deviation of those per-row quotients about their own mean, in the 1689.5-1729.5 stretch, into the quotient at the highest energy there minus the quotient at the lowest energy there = -4.2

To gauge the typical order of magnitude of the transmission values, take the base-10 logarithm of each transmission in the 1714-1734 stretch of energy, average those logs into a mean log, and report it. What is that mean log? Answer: 0.699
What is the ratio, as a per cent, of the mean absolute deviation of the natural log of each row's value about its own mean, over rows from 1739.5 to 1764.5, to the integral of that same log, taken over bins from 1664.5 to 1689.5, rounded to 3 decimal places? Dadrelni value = 0.015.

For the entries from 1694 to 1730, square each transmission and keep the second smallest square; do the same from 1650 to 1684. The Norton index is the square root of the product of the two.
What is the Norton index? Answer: 23.7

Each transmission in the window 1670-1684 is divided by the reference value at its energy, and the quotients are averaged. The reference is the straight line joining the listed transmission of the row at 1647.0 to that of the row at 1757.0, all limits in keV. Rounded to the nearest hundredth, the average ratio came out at 0.92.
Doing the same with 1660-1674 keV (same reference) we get 0.95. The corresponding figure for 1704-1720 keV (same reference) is 0.96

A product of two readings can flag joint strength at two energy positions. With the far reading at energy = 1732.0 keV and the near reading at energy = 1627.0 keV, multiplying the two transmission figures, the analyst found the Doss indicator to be 27.2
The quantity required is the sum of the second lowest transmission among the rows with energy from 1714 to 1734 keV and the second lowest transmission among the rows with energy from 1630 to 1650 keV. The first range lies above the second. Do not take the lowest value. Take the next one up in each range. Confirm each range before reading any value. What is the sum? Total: 10.3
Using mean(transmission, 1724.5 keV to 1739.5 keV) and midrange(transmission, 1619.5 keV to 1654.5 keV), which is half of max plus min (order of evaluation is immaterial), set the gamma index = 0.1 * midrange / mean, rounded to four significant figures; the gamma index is 0.1093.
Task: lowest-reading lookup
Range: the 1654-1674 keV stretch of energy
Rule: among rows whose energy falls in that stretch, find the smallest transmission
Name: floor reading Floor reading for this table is 4.862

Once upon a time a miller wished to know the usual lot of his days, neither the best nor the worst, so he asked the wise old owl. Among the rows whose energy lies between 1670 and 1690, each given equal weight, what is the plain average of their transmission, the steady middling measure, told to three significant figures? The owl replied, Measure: 4.85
